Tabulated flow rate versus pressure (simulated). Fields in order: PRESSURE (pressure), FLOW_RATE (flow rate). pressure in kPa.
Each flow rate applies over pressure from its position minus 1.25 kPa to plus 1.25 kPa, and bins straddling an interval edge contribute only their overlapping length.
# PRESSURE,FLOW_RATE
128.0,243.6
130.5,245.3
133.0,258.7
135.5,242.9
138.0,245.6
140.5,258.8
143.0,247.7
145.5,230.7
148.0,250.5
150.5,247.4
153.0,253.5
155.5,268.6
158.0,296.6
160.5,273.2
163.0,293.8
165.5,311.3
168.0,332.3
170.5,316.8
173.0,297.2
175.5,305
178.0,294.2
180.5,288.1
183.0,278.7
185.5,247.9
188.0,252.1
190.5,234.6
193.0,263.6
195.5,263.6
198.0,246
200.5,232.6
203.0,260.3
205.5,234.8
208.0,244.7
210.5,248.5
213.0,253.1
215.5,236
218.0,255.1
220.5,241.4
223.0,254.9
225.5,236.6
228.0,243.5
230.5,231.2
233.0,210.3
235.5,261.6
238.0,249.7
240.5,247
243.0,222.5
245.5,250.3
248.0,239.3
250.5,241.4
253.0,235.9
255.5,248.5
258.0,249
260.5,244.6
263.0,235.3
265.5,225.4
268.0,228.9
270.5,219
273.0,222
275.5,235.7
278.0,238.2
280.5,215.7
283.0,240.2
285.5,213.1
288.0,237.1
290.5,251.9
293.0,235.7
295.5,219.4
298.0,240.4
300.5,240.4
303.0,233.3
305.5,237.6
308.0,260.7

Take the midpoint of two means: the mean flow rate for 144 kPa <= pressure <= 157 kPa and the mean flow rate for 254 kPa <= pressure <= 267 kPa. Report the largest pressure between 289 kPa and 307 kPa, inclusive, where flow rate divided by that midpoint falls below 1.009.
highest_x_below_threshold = 305.5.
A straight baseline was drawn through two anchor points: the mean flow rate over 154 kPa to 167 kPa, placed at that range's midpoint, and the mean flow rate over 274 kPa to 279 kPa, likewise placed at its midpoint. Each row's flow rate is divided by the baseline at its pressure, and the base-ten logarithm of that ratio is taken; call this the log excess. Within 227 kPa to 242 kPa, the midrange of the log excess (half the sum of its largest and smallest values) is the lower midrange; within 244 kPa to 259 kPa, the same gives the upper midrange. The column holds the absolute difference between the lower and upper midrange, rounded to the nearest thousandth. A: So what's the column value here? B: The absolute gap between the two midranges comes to 0.031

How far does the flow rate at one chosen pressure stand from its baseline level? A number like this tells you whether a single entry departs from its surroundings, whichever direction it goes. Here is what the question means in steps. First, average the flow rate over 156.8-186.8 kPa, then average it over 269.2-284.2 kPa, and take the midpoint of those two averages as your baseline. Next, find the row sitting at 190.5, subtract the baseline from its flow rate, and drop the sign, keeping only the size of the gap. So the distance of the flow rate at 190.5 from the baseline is 27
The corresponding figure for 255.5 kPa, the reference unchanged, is 13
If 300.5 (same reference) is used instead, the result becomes 21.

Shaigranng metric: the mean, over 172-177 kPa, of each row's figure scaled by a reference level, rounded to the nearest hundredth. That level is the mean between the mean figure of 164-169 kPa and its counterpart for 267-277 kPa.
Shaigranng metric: 1.10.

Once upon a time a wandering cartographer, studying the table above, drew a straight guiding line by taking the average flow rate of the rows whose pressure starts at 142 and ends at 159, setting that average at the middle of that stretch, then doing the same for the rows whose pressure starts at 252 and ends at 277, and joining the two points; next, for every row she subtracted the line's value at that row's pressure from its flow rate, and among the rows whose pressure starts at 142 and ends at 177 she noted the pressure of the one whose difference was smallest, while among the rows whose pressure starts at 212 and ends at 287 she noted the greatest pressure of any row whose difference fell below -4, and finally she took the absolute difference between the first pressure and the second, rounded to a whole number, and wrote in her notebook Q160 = 140 kPa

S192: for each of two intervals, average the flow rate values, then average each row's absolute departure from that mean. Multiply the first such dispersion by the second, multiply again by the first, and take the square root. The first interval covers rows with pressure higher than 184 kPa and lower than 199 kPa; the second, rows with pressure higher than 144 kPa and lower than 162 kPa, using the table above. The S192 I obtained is 35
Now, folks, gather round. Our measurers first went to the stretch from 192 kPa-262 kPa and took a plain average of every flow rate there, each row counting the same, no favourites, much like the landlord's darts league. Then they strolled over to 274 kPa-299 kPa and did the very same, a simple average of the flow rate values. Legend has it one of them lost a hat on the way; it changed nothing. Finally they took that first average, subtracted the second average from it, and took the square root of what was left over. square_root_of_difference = 3.4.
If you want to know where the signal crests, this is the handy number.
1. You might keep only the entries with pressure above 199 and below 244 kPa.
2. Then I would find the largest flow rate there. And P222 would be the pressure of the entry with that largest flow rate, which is 235.5 kPa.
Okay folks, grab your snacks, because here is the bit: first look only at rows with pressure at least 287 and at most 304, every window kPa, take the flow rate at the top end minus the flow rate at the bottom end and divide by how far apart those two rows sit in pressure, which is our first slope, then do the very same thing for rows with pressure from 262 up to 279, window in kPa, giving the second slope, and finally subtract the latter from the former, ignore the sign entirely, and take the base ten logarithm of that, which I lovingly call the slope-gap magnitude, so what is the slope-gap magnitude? -0.4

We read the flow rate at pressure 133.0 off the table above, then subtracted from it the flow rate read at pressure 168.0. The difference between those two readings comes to -74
